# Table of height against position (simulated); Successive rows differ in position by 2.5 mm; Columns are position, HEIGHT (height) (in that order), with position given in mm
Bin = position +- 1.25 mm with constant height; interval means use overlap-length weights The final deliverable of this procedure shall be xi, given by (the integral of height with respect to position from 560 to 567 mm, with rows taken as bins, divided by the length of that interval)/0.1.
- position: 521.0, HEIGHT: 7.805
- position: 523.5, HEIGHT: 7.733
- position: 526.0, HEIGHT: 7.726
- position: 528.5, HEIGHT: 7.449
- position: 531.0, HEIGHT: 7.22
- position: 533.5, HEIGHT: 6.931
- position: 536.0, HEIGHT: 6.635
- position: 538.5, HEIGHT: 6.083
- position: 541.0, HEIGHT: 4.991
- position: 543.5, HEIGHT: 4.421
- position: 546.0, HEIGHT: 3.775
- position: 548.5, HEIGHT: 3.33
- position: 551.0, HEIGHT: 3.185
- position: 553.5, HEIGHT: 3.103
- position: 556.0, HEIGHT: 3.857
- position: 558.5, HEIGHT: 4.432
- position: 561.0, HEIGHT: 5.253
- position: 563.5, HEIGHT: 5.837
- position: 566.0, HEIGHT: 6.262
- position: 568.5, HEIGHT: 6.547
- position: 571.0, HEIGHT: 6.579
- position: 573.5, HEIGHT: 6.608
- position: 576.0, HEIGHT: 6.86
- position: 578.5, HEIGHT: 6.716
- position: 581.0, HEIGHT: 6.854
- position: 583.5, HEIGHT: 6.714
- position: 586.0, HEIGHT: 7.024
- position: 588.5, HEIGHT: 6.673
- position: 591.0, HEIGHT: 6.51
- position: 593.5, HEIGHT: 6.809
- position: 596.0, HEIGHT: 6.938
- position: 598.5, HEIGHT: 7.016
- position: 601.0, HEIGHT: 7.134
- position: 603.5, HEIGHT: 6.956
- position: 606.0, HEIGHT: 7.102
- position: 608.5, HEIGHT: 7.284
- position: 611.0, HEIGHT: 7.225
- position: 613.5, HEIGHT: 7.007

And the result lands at 58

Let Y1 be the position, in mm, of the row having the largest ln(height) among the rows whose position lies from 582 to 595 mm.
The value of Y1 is 586.0 mm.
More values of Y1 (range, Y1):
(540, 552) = 541.0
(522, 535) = 523.5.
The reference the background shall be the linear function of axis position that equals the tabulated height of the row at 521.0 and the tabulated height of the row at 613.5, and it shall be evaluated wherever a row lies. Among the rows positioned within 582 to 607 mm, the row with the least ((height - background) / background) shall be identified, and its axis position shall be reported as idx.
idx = 591.0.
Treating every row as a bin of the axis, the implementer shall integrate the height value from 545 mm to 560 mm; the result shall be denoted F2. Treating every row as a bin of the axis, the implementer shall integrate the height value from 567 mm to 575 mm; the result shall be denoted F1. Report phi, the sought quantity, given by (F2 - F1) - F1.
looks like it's -51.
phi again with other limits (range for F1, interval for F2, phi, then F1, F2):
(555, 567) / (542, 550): -92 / 62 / 31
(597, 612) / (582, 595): -126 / 107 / 88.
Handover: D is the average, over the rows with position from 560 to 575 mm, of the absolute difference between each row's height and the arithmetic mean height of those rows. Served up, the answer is 0.42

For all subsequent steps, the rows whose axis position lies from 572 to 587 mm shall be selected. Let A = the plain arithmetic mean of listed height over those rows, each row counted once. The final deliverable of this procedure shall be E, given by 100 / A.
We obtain 14.7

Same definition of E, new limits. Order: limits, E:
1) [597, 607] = 14.2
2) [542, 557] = 27.7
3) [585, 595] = 14.8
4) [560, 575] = 16.2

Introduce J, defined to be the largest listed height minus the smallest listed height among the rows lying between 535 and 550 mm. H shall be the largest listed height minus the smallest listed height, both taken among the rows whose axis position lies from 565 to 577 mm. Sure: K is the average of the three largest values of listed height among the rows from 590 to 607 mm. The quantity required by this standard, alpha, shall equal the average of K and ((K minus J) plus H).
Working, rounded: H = 0.6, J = 3.3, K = 7.1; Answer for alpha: 5.7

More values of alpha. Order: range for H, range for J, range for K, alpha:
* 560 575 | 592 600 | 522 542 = 8.2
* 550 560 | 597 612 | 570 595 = 7.4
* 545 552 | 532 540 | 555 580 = 6.6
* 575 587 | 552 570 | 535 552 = 4.3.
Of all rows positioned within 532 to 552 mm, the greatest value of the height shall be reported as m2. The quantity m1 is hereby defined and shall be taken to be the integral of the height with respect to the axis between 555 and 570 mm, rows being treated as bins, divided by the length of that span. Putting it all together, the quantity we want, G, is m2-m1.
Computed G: 2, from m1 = 5.4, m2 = 6.931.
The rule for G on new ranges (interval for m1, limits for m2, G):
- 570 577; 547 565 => -1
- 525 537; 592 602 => 0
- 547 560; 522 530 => 4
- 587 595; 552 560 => -2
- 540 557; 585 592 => 3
